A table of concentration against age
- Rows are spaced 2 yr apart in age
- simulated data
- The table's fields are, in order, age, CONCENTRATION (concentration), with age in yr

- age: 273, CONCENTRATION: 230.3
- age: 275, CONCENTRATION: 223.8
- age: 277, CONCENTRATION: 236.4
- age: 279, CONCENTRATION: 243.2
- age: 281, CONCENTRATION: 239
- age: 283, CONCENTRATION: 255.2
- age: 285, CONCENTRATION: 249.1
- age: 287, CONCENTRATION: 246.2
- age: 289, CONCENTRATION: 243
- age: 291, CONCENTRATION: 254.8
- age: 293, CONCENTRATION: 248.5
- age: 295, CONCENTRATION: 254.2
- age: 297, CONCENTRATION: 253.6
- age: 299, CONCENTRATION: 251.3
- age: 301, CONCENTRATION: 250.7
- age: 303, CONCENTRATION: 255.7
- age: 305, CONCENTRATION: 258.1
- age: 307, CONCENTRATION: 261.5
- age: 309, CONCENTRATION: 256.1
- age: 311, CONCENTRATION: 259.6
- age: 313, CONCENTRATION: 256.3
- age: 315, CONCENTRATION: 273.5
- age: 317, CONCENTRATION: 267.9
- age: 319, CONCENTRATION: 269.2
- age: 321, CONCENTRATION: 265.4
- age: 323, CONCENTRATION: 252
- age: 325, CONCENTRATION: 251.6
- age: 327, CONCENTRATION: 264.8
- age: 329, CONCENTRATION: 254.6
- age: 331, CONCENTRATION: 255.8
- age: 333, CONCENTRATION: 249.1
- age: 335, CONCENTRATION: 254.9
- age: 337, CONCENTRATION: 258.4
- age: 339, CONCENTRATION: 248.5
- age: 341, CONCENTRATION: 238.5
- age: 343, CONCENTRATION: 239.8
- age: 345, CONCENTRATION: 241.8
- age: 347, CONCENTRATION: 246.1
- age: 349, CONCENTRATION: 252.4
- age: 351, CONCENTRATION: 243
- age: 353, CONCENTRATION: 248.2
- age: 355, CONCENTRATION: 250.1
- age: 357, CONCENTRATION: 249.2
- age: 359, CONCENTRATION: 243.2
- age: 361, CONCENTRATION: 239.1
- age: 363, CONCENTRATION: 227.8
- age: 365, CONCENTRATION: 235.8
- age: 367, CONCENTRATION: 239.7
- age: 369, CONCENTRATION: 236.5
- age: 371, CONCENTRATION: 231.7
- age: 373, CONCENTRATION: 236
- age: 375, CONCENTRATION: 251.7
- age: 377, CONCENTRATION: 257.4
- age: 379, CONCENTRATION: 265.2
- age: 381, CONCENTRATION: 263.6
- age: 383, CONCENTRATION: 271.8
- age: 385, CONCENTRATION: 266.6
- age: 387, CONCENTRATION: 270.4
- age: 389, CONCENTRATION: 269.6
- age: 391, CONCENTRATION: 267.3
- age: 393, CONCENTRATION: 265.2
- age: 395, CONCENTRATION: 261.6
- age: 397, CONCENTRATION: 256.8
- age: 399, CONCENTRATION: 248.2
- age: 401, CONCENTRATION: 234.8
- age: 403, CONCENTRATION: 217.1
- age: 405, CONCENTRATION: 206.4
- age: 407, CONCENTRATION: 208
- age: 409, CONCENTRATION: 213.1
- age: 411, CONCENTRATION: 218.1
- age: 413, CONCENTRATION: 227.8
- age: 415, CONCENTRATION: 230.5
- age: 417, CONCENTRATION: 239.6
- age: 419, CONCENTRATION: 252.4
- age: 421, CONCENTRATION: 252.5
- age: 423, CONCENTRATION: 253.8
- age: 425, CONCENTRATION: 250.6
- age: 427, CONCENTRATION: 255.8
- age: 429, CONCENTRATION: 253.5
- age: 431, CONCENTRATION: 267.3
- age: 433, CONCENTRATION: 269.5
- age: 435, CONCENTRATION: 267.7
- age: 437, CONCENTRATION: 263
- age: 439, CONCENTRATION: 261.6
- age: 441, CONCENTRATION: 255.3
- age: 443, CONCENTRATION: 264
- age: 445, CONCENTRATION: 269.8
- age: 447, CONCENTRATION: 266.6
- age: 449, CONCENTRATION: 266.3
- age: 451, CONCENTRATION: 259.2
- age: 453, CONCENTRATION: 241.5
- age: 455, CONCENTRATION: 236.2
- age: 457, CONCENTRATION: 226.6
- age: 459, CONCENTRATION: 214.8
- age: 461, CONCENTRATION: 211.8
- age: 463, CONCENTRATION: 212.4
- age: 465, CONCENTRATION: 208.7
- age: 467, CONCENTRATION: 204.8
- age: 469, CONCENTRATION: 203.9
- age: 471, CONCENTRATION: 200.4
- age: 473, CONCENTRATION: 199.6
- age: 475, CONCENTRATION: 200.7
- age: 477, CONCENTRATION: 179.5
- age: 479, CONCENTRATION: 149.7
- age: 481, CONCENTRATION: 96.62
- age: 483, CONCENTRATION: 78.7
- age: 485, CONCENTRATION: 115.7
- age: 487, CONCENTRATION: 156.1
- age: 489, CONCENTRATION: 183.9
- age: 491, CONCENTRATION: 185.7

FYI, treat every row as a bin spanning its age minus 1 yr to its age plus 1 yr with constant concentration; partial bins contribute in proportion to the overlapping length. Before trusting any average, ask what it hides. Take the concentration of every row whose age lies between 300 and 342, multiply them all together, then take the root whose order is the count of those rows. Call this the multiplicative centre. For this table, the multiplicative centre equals 257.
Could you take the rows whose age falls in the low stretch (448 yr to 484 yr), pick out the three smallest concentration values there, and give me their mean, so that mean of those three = 108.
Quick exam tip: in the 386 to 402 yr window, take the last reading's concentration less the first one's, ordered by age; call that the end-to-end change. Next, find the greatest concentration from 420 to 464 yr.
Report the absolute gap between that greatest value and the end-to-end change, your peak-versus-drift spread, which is 305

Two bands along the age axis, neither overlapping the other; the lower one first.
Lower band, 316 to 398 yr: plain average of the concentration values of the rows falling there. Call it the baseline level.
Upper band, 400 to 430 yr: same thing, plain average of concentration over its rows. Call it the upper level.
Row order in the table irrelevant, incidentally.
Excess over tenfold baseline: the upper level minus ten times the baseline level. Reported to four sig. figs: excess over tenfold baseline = -2292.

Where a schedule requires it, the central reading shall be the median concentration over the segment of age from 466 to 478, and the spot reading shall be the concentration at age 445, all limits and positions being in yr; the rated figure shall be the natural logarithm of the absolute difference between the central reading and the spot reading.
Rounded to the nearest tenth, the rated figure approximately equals 4.2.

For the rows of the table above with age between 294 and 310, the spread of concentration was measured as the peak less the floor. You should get 11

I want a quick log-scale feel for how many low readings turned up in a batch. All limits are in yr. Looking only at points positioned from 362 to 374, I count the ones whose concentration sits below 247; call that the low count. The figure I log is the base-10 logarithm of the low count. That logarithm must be 0.78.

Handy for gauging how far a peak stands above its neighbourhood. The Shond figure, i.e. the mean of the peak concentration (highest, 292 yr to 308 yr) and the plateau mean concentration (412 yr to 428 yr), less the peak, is -8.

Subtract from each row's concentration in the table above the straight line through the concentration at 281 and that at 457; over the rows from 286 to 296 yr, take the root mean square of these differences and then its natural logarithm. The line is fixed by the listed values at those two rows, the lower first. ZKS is 2.5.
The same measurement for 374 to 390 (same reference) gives 3.5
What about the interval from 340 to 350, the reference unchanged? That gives 2.4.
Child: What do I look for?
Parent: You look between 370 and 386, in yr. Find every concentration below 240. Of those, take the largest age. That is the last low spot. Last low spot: 373 yr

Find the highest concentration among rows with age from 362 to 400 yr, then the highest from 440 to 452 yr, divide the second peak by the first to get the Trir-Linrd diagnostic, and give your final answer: 0.99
